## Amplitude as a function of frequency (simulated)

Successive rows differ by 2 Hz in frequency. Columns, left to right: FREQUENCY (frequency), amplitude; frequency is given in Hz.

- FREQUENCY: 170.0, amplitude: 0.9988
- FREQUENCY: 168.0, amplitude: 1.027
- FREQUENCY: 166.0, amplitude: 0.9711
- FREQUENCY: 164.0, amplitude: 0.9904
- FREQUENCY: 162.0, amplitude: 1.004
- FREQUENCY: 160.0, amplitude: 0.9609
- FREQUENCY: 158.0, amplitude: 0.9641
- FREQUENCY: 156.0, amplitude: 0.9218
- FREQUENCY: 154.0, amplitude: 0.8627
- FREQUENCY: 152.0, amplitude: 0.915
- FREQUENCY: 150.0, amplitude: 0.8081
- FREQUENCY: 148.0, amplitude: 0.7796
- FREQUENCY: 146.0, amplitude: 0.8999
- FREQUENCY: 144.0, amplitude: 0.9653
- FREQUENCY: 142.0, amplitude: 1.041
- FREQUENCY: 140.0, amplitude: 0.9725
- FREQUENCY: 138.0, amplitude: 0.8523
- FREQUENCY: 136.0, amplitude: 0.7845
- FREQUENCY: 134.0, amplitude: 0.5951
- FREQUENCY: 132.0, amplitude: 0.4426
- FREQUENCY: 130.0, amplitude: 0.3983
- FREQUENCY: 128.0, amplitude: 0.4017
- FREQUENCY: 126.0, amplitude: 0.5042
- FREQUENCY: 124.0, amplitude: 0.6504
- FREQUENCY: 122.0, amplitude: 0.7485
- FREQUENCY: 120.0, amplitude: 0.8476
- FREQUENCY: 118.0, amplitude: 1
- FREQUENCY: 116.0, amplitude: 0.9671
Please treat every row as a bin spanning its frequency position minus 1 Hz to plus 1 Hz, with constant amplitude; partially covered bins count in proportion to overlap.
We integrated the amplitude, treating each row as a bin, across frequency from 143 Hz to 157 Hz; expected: 12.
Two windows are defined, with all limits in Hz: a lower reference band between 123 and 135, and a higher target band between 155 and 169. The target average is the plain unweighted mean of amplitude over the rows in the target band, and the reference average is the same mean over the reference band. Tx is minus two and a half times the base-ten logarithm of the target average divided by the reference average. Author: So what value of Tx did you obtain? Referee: -0.73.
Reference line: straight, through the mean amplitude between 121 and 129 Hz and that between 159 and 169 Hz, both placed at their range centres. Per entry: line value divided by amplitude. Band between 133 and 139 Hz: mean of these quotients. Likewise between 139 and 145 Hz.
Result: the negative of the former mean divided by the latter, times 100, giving -125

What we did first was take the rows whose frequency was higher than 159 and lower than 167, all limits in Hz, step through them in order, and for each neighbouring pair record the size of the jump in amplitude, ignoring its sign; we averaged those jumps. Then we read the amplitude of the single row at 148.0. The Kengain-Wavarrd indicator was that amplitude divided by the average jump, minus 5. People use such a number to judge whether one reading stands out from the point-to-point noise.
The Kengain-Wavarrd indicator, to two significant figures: 26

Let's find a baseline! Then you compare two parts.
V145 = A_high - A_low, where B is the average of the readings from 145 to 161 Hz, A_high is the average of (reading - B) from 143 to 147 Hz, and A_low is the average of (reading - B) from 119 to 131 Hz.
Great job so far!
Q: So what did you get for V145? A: 0.34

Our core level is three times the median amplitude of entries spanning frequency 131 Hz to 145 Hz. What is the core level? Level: 2.6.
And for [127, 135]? 1.3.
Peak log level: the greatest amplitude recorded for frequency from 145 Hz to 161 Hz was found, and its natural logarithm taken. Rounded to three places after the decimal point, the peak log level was -0.037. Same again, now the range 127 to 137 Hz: -0.243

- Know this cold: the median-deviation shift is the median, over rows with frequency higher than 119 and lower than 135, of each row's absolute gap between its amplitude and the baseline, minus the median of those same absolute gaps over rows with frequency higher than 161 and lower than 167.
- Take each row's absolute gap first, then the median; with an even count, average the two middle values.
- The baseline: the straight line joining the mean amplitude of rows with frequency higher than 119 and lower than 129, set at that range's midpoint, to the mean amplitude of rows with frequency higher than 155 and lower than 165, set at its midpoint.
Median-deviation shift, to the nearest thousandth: 0.183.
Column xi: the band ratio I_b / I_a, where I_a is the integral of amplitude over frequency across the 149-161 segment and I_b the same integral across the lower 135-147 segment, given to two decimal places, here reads 1.02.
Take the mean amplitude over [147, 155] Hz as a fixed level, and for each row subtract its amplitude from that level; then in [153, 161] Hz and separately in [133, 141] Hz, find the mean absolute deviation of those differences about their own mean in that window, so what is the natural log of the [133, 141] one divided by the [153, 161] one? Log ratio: 1.2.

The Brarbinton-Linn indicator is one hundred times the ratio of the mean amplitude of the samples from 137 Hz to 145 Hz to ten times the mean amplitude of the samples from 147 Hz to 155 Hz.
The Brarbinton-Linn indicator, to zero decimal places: 11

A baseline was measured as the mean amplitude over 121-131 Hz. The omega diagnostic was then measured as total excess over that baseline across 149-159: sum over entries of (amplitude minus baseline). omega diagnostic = 1.8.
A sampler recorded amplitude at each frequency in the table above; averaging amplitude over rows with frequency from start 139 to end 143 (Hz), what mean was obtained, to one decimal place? 1.0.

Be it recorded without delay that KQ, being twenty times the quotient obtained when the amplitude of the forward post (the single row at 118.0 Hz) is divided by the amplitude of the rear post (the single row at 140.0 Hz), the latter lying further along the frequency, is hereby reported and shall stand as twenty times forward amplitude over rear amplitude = 20.6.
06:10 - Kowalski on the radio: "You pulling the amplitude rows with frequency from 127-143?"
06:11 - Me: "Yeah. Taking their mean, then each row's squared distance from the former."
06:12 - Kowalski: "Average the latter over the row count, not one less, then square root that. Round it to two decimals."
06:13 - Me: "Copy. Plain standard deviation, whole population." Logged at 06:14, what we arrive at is 0.24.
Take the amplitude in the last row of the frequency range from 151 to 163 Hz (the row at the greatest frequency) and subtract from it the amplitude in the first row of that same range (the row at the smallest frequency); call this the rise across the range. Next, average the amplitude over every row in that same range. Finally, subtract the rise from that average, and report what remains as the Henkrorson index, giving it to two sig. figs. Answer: 0.85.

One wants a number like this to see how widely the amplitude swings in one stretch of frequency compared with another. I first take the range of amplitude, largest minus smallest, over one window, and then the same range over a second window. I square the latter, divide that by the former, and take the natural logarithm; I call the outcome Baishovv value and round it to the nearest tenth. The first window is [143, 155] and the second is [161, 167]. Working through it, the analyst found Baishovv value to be -5.1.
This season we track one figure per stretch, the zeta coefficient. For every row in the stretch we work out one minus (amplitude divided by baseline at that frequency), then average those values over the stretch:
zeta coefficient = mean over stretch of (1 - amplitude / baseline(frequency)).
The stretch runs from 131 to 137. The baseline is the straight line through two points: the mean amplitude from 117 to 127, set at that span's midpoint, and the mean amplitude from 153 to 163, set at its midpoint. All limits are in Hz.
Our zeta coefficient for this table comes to 0.26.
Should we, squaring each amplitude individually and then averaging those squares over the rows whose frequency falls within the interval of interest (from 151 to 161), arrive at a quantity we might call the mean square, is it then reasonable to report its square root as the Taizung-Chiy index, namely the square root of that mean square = 0.93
